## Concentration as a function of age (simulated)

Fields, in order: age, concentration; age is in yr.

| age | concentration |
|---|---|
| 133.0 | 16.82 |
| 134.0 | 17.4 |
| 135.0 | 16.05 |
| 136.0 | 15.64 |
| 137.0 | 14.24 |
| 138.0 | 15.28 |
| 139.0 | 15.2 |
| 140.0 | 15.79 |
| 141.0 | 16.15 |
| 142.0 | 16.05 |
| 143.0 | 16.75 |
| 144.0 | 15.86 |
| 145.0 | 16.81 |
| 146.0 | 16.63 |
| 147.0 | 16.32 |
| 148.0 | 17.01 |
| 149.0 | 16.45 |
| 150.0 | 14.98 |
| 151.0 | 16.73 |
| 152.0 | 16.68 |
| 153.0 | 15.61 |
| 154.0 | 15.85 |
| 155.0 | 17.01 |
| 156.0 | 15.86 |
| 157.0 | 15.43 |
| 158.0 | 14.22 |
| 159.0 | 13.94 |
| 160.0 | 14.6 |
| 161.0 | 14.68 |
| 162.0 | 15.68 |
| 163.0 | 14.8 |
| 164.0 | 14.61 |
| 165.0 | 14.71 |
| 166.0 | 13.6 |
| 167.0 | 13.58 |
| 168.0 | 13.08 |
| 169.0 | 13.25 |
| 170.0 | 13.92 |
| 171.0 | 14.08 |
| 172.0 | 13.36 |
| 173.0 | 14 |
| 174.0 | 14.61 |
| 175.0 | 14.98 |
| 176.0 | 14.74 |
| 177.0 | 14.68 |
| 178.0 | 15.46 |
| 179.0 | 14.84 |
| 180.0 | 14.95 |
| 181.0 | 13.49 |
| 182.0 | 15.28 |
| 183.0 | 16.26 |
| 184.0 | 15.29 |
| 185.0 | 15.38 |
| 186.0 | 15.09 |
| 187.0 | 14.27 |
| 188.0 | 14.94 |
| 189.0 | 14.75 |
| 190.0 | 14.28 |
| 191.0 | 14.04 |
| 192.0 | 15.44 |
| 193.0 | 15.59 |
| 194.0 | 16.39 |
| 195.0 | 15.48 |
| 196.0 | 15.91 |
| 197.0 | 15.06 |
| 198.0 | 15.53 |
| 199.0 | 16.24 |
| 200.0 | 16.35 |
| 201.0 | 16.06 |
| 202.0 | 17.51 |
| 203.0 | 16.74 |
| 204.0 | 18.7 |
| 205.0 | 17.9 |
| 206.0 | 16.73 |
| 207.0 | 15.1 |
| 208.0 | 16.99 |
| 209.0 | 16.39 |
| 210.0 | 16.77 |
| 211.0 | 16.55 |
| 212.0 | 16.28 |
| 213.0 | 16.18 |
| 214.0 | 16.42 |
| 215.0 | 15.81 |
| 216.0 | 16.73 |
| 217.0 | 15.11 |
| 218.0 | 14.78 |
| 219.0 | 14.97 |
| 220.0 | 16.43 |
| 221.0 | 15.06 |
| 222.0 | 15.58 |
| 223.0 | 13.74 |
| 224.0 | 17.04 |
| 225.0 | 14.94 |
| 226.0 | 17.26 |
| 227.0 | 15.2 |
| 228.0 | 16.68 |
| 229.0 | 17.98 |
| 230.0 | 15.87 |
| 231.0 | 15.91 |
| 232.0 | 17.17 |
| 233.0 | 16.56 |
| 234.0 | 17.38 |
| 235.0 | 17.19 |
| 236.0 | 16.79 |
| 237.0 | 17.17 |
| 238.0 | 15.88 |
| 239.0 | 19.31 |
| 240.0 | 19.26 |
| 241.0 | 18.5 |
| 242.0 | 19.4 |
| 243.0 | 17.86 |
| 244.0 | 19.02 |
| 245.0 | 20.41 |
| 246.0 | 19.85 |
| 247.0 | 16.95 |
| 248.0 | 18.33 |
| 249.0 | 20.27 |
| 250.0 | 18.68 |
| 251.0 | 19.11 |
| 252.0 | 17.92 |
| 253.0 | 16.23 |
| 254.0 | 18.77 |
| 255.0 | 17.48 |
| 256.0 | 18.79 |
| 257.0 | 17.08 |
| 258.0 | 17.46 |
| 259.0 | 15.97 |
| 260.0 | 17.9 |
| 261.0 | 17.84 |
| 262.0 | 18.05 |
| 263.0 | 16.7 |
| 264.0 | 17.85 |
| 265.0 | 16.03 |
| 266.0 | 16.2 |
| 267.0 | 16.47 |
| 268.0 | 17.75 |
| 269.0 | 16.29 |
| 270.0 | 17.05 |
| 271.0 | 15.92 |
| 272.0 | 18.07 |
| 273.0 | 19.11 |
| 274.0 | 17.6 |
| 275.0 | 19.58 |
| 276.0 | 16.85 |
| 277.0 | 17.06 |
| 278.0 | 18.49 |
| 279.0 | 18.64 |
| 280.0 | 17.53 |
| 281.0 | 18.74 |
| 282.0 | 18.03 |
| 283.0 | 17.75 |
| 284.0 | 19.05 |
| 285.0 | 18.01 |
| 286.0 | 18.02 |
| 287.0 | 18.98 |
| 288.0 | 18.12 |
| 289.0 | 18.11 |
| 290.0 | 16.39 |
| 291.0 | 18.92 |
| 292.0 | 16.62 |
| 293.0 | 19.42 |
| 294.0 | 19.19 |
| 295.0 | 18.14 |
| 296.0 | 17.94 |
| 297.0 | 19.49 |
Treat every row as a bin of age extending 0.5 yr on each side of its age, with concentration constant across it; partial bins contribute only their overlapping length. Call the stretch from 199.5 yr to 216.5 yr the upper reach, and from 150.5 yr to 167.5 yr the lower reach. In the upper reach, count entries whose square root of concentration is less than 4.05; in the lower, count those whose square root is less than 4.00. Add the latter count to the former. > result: 21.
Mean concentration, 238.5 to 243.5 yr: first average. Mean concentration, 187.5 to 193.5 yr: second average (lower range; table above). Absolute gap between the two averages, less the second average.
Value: -10.8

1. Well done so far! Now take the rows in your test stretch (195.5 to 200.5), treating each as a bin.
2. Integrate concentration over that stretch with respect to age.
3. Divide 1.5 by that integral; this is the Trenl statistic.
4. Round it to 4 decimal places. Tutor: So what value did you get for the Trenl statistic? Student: 0.0190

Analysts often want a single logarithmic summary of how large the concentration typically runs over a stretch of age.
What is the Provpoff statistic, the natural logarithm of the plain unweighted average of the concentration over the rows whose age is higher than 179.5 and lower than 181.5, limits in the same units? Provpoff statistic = 2.65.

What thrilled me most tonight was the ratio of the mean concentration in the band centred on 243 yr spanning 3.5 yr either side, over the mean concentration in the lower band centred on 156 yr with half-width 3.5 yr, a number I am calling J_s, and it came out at 1.24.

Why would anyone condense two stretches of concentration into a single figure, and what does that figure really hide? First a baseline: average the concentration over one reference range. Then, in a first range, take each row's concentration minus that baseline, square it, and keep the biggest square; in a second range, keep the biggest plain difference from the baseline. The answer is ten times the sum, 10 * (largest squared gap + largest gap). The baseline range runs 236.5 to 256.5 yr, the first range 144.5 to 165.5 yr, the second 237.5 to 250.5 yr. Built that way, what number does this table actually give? 224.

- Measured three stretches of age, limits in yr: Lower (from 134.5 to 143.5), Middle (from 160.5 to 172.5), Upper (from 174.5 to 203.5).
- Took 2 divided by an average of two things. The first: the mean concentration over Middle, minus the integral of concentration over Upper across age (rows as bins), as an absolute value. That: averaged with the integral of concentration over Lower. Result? 0.0070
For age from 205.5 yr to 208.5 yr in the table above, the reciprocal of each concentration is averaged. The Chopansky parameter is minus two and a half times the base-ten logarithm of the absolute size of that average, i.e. 3.03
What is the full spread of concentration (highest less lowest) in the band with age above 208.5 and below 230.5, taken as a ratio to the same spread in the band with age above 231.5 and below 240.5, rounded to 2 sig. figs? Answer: 1.2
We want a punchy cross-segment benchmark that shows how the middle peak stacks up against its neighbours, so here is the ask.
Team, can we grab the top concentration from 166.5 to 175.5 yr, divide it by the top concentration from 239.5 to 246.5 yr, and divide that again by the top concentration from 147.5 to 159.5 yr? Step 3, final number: 0.043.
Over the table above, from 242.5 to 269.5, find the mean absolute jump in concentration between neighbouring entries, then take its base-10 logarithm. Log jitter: 0.10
